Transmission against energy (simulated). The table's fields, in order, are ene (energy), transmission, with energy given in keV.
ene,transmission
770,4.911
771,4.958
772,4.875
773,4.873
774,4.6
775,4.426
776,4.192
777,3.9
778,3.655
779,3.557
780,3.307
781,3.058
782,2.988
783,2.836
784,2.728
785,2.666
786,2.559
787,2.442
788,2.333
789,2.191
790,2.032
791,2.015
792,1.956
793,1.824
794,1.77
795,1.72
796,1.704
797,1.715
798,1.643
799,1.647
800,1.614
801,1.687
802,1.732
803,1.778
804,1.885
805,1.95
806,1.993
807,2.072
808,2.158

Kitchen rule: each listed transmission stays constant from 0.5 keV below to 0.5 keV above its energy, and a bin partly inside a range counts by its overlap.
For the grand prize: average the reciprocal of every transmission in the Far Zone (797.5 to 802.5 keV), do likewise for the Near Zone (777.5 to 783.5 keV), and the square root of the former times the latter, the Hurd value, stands 0.43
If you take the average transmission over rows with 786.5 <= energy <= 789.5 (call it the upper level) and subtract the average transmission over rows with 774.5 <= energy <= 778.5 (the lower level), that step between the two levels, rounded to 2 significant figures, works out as -1.7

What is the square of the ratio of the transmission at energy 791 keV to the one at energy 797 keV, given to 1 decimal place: 1.4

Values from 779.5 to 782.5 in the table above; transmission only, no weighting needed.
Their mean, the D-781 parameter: 3.1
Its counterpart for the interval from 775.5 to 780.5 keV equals 3.7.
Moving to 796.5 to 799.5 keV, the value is 1.7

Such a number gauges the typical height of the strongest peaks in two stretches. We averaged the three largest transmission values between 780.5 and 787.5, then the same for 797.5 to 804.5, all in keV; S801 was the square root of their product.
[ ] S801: 2.3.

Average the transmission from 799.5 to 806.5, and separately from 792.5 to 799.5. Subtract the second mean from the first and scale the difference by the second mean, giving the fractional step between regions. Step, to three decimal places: 0.051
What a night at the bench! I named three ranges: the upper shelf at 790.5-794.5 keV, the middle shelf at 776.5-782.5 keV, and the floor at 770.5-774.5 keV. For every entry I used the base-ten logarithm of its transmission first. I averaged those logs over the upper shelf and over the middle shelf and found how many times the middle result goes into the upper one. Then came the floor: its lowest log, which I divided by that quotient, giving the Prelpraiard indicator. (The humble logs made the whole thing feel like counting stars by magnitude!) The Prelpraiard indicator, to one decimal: 1.3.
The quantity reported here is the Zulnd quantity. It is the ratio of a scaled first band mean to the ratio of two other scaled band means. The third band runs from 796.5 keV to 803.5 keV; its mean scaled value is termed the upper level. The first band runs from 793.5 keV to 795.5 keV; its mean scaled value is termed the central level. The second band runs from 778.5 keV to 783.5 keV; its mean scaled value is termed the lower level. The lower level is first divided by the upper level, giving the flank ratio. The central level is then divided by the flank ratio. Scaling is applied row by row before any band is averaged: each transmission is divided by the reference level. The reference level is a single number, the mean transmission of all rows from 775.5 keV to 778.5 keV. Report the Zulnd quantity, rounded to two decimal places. 0.24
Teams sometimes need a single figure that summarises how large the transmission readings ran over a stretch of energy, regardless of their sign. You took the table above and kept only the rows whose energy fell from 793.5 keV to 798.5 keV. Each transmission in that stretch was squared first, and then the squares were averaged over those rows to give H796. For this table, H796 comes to 2.9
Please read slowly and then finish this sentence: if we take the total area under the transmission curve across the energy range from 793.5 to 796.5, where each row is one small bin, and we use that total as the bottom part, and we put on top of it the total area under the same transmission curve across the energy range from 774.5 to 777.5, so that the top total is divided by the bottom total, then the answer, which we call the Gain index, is 2.41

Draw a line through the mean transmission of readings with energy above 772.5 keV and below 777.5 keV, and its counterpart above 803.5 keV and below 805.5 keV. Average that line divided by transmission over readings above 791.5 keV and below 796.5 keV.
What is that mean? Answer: 1.56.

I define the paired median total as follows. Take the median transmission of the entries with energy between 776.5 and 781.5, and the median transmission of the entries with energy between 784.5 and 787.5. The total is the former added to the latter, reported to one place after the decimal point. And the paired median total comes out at 6.1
